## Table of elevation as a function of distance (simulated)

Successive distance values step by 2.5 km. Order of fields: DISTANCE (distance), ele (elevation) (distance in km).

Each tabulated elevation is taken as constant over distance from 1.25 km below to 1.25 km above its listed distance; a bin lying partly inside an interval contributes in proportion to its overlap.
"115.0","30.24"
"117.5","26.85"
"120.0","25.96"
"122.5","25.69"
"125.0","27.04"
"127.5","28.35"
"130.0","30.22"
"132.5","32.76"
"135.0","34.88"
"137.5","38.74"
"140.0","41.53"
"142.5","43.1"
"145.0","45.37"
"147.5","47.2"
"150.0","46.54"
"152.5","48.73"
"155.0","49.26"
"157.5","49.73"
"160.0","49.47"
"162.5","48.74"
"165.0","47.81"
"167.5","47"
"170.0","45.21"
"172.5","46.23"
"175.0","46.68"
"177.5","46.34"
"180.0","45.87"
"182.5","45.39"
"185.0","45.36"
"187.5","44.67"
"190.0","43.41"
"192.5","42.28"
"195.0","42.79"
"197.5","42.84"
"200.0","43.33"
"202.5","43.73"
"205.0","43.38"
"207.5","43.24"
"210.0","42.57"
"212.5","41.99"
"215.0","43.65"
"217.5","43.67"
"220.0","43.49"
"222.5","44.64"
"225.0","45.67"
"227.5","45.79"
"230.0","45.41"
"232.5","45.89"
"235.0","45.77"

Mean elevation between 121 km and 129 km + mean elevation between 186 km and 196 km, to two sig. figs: 70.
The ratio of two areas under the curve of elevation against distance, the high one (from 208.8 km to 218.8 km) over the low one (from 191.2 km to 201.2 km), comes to 1.00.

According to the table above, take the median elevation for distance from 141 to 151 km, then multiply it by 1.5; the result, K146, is 69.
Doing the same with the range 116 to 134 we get 41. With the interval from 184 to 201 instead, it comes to 65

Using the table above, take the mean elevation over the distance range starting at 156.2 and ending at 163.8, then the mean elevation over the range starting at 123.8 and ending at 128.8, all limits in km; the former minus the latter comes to 22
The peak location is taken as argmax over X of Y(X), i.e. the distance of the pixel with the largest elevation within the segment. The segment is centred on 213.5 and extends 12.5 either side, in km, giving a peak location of 225.0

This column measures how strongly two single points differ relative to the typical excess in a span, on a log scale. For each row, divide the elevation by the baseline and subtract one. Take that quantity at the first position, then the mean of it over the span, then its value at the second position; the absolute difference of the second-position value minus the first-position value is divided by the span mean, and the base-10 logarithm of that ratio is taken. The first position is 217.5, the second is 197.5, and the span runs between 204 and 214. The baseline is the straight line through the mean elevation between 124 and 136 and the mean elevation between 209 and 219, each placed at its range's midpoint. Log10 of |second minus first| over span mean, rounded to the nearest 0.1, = 0.6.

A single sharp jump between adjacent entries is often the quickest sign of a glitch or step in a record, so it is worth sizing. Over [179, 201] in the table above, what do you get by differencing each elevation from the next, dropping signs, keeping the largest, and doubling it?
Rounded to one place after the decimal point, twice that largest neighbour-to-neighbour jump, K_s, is 2.5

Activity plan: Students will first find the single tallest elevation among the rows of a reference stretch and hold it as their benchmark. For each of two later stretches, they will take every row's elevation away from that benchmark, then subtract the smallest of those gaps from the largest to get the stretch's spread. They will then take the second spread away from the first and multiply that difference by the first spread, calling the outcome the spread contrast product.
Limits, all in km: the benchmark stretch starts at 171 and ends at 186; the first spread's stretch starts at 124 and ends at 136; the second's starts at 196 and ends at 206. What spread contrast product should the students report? 54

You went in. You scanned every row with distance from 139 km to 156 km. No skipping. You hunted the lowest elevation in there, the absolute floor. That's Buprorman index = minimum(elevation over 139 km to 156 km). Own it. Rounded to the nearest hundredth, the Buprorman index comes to 41.53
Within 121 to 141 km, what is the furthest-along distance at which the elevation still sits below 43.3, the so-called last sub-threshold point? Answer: 140.0 km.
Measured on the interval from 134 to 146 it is 142.5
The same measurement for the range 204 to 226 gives 212.5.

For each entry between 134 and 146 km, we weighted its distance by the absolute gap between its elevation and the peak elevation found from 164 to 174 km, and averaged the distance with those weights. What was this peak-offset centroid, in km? 138.2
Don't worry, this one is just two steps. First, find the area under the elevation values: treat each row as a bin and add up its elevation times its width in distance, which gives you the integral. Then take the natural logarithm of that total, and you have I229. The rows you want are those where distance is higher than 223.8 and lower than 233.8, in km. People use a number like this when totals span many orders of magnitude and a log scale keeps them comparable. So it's 6.12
